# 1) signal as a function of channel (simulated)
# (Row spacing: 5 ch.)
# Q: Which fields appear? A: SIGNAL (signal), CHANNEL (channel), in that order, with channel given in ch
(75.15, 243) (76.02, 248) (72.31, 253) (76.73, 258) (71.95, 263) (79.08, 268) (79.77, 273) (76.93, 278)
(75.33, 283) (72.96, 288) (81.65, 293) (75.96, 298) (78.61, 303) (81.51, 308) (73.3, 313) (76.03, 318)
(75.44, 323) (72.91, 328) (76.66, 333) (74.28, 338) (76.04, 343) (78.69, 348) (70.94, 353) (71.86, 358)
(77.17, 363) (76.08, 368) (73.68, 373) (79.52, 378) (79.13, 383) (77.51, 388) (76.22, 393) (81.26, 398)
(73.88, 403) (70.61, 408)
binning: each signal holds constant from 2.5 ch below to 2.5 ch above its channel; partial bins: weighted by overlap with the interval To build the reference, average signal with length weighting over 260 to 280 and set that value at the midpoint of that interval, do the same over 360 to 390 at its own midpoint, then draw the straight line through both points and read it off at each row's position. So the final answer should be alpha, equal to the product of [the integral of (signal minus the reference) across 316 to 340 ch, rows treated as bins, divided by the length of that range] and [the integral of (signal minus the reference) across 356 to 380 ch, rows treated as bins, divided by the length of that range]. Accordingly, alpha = 2.8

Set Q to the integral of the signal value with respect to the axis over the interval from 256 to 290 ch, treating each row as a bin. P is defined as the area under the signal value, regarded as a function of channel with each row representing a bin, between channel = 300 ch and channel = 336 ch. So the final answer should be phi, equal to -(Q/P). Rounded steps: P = 2747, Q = 2589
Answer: -0.94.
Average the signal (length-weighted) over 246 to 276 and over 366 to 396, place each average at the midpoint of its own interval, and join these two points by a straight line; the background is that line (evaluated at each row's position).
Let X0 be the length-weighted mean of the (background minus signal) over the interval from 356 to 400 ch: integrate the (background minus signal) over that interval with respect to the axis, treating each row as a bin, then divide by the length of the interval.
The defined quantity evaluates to 0.1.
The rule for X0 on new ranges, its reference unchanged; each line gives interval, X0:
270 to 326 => -0.7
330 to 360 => 2.0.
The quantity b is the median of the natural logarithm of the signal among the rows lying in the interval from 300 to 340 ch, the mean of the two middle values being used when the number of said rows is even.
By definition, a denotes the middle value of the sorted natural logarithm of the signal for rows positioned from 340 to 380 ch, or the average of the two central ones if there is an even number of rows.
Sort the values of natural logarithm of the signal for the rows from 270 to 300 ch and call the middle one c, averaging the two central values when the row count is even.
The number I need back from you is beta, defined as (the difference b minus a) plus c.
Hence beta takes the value 4.33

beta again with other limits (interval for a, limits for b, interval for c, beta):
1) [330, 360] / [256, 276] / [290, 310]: 4.42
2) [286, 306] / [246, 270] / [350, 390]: 4.32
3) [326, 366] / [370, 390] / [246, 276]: 4.38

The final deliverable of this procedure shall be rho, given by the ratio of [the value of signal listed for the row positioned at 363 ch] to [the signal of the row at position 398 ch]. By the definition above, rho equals 0.95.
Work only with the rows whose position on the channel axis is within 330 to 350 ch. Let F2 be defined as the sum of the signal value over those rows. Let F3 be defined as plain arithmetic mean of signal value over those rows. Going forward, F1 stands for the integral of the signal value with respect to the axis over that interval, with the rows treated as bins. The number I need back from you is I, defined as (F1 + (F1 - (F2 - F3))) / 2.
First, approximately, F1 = 1525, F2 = 306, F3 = 76.4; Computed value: 1411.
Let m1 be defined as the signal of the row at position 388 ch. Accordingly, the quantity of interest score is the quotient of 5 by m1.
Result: 0.065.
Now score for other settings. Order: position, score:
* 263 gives 0.069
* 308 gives 0.061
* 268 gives 0.063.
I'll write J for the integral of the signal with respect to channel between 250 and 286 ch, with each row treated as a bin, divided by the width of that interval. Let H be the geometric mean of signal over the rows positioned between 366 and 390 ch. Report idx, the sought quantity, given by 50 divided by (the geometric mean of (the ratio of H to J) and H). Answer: 5.65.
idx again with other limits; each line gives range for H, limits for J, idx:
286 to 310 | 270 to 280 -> 5.67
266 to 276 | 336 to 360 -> 5.43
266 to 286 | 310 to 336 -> 5.57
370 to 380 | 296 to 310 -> 5.79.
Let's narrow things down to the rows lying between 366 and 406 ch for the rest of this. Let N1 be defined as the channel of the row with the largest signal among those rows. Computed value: 398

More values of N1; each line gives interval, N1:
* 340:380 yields 378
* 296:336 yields 308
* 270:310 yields 293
